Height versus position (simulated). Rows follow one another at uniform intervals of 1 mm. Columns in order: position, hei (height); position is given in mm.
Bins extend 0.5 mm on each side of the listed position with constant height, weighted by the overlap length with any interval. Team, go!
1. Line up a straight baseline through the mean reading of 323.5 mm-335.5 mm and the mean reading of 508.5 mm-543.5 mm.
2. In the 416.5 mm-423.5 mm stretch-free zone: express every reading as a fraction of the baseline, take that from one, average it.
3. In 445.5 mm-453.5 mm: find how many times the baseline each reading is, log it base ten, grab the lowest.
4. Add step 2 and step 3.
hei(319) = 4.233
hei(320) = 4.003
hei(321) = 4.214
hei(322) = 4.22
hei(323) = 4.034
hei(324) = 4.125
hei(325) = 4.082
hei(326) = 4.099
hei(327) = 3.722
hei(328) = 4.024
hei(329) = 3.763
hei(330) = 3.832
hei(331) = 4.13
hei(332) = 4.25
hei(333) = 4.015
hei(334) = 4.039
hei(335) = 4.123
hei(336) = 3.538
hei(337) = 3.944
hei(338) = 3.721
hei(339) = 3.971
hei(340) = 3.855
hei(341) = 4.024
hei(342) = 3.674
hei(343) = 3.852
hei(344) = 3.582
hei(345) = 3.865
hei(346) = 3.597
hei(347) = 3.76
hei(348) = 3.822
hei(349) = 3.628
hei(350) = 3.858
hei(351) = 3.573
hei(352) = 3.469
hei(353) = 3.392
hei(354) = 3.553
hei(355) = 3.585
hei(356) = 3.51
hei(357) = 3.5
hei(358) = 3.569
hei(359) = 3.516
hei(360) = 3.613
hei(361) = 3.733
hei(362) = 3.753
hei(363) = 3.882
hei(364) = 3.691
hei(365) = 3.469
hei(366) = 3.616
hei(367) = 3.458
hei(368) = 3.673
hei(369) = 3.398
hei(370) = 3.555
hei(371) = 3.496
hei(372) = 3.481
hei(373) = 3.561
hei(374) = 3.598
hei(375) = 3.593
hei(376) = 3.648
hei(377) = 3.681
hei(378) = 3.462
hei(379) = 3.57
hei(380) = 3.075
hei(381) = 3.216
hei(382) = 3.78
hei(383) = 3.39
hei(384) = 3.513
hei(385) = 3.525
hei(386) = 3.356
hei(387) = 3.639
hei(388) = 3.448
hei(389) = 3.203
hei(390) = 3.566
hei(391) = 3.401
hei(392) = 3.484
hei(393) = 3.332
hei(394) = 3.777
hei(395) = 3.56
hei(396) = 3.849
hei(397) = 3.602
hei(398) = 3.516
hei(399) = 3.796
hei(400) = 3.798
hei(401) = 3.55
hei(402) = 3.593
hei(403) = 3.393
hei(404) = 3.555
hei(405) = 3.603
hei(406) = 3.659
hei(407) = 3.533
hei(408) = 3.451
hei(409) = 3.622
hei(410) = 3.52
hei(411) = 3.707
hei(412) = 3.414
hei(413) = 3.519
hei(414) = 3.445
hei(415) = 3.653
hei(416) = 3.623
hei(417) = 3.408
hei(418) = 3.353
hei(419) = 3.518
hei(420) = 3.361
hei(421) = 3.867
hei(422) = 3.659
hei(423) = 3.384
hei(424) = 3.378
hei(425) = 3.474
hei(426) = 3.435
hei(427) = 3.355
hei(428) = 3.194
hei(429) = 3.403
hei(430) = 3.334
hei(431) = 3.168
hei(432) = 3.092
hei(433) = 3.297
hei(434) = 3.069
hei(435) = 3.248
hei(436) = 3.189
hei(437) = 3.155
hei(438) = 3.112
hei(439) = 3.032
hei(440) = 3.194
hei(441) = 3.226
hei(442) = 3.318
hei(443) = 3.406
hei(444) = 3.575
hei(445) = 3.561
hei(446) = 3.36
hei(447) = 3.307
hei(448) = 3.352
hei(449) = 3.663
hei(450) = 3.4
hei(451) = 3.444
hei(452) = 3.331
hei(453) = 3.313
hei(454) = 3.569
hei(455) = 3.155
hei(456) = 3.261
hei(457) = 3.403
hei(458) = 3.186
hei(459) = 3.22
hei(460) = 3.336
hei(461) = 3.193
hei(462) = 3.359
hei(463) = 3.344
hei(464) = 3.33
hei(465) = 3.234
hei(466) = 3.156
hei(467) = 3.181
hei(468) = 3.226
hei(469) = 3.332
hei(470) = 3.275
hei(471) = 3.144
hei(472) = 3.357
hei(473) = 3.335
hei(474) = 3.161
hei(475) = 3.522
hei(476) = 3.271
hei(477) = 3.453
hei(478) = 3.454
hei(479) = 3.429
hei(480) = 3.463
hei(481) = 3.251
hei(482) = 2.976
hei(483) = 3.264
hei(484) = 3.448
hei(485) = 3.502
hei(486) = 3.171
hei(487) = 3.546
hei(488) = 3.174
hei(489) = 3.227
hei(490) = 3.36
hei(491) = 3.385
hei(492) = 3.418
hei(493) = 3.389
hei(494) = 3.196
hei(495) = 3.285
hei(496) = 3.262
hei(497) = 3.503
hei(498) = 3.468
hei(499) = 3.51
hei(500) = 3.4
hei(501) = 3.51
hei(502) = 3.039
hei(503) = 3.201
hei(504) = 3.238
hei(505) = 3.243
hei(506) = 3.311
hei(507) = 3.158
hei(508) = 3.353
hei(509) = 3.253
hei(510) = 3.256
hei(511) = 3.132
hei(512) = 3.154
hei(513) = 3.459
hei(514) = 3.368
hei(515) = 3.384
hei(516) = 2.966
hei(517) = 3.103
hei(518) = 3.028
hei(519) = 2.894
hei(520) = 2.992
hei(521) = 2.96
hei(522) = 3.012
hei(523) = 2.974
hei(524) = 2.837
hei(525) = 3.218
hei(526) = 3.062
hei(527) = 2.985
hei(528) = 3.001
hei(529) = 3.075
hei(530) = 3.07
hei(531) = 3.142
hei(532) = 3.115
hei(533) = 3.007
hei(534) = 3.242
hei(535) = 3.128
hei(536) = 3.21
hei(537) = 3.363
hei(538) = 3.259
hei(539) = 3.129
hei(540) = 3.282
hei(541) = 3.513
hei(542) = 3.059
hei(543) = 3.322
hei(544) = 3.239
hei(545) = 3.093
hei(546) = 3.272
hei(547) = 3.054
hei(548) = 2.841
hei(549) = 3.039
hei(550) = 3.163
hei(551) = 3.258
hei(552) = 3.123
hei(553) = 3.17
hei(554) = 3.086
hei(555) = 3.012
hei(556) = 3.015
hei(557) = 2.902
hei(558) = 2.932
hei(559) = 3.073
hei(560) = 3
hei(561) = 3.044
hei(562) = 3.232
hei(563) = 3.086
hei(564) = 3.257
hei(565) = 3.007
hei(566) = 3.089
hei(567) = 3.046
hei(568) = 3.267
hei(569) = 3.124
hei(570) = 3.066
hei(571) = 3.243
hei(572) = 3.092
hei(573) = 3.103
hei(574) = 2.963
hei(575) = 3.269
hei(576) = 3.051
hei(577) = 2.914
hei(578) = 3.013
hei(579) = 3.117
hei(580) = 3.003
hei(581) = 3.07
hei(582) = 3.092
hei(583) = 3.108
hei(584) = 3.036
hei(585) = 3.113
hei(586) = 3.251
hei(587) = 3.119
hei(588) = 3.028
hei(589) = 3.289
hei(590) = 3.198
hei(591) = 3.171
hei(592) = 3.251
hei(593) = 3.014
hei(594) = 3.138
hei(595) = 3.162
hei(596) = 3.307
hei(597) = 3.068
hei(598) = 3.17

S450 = 0.01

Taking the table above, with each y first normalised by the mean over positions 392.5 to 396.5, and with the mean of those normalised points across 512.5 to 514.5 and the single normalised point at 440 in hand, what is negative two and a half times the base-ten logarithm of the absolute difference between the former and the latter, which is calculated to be 3.0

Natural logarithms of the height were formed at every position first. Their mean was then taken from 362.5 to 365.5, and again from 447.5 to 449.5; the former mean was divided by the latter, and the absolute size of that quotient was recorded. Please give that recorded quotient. 1.04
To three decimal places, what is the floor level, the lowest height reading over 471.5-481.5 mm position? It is 3.161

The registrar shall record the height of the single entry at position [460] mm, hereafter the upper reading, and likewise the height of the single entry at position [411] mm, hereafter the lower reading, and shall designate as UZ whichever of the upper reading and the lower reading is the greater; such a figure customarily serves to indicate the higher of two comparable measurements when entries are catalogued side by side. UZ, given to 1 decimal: 3.7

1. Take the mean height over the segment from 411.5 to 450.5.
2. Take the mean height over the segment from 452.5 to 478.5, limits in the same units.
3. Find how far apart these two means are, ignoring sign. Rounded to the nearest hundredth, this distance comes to 0.07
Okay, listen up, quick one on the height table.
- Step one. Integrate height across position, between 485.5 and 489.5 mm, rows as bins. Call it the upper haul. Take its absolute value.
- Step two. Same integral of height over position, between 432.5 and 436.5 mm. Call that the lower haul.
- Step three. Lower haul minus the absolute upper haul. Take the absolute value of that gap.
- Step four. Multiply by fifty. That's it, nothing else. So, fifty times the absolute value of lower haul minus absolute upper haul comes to 16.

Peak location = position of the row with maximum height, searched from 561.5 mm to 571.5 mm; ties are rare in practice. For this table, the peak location 568 mm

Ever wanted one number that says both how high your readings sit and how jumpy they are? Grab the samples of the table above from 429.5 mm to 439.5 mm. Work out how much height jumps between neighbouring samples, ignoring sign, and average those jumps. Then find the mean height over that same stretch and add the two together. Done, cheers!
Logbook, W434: 3.29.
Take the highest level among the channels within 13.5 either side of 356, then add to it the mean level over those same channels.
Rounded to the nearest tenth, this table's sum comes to 7.5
